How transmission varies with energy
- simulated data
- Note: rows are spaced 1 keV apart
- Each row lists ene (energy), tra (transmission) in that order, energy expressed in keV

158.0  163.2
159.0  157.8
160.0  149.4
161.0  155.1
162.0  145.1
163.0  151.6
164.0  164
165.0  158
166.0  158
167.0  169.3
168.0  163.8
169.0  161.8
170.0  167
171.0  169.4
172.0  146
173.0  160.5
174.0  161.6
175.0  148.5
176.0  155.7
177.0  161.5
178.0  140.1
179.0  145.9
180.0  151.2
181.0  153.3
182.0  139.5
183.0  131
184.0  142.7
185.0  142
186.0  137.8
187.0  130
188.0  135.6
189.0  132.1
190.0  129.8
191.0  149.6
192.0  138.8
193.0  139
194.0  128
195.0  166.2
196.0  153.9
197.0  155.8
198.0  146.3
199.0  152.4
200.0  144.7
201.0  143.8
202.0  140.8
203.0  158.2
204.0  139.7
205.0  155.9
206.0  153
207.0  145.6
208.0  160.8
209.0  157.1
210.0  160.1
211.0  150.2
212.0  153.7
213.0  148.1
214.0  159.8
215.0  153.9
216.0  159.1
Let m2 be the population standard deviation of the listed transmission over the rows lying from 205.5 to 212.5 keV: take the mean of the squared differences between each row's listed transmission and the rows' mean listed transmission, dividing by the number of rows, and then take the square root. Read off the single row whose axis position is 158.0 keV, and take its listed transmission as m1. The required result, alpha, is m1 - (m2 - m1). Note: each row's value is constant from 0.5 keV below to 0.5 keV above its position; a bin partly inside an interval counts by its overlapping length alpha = 321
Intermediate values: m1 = 163.2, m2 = 5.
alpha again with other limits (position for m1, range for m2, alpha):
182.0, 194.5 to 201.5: 272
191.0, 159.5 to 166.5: 293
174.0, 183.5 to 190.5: 318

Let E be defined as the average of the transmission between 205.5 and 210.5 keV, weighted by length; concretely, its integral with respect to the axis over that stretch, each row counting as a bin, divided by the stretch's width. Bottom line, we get 155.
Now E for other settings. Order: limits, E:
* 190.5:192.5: 144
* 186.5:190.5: 132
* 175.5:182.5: 150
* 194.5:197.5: 159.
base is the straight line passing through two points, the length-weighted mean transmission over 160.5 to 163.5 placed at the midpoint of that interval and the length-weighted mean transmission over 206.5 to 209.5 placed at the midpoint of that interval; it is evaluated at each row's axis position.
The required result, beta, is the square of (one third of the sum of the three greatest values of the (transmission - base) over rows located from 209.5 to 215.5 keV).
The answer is 9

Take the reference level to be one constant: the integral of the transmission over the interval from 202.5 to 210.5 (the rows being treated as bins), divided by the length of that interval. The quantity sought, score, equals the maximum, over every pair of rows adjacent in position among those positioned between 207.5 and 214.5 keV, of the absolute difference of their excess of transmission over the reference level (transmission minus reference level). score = 12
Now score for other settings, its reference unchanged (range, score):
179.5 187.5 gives 14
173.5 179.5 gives 21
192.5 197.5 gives 38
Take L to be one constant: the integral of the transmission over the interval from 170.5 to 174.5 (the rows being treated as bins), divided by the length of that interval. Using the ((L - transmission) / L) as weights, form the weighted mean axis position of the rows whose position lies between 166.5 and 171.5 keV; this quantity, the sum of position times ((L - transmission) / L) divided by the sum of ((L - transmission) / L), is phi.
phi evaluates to 169.1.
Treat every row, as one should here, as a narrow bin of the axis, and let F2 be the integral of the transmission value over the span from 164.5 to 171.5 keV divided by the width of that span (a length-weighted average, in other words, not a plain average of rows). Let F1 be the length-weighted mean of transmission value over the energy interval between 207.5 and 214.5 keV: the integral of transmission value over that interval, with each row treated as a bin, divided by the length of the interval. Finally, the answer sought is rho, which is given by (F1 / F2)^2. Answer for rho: 0.90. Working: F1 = 156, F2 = 164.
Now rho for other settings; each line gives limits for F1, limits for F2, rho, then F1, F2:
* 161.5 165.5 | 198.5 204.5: 1.11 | 155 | 147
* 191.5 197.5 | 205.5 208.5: 0.92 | 147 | 153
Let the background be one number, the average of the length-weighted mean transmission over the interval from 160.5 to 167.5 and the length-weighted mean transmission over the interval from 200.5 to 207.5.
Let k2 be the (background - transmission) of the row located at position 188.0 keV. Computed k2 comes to 17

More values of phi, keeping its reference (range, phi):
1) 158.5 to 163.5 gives 161.4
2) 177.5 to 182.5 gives 179.9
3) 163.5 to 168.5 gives 166.7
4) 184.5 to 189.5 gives 187.2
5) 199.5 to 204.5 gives 201.9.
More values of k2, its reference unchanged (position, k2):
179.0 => 7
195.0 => -13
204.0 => 13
